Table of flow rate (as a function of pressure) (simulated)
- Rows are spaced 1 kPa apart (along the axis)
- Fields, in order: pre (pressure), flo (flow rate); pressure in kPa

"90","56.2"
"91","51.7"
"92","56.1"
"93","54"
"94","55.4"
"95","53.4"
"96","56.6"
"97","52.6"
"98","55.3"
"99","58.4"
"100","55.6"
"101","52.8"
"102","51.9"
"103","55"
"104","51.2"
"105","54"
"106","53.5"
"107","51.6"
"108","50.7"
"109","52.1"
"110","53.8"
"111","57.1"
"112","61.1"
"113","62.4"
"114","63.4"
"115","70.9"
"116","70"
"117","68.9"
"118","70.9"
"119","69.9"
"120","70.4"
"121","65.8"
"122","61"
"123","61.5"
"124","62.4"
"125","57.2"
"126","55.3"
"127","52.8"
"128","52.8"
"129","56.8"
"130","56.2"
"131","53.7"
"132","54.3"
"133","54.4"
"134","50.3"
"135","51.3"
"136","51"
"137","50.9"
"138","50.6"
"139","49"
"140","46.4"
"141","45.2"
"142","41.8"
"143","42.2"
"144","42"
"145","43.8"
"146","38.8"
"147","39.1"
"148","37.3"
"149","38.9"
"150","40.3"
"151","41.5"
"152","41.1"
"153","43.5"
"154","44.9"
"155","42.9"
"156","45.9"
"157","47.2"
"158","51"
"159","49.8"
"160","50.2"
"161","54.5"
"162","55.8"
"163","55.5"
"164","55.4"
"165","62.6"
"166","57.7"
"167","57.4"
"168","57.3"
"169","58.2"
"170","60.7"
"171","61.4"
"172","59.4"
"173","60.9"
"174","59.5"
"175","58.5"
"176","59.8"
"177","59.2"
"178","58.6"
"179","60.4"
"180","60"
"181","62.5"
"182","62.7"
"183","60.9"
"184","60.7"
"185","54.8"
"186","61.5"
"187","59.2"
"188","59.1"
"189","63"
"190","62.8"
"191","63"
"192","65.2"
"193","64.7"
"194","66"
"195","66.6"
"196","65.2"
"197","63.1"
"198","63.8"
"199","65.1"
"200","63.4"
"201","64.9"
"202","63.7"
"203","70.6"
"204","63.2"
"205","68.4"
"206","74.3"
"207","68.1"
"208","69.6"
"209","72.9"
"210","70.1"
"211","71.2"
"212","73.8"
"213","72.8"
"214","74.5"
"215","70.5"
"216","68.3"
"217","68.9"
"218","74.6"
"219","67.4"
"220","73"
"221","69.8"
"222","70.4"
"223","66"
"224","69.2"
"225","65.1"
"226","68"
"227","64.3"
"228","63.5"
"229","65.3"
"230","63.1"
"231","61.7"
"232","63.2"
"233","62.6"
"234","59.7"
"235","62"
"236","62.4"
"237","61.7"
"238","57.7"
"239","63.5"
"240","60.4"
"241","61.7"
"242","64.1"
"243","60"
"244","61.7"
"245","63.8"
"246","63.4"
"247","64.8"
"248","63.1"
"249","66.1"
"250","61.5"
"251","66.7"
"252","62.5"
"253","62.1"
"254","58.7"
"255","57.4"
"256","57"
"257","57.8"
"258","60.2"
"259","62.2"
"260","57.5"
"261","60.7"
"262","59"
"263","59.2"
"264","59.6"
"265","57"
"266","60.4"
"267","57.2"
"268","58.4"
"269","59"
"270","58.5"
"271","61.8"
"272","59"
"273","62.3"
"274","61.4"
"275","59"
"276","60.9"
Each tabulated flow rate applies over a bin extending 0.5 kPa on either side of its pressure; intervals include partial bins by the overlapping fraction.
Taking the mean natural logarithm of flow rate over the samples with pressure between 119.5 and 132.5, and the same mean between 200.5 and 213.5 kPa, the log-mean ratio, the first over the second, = 0.96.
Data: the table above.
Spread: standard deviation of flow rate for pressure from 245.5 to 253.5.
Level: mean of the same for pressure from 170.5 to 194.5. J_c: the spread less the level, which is -59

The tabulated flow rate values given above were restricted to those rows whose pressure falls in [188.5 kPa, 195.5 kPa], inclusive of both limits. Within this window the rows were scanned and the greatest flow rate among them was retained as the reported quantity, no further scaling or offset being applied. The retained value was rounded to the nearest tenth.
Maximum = 66.6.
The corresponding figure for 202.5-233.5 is 74.6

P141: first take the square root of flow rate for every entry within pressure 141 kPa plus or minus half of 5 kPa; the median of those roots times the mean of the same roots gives 45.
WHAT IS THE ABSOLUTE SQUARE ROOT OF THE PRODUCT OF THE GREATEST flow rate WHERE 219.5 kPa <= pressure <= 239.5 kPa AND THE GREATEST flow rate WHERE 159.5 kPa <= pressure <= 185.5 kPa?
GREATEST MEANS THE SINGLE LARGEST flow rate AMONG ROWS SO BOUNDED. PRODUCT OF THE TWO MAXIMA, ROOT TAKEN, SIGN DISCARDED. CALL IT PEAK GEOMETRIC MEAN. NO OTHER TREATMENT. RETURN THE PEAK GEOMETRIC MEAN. 68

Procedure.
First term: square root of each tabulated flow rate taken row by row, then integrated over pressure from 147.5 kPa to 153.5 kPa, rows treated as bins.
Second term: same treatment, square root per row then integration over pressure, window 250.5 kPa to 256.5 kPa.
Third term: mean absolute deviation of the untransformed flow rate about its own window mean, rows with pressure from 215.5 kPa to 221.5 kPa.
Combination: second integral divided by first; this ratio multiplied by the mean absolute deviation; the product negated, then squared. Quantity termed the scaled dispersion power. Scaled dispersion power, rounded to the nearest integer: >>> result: 8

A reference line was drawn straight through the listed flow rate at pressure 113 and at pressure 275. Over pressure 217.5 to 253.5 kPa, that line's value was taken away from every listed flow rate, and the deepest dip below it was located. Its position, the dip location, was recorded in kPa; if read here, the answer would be 238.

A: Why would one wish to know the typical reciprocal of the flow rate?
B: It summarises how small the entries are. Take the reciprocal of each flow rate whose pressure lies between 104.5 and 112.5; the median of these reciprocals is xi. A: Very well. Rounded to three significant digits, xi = 0.0186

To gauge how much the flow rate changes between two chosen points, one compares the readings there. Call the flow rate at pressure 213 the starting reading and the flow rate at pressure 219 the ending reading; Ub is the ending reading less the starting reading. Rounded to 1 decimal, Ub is -5.4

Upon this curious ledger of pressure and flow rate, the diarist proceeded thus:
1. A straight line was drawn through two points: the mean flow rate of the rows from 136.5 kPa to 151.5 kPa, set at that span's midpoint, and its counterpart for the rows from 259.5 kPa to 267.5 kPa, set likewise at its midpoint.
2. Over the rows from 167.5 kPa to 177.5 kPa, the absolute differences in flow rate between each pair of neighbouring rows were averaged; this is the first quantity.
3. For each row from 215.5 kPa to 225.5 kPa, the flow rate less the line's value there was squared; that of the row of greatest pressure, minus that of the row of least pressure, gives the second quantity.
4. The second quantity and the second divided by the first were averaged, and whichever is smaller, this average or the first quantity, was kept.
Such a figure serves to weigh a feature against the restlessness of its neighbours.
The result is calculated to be -104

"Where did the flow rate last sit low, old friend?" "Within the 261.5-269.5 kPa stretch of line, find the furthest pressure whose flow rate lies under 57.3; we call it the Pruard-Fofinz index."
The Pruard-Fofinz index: 267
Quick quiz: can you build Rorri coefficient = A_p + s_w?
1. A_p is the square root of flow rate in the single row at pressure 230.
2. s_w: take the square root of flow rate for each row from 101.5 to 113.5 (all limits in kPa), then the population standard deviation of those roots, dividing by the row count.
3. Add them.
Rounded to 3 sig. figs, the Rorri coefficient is 8.19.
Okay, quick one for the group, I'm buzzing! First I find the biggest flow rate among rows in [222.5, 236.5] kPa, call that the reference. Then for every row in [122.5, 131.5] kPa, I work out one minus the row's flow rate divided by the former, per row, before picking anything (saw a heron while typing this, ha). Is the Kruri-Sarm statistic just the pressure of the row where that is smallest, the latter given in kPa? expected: 124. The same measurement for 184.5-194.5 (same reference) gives 194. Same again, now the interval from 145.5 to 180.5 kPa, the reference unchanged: 165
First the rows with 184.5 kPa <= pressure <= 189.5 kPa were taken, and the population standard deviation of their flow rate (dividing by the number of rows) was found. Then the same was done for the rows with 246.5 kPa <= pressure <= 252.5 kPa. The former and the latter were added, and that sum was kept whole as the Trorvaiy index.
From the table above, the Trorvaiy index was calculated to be 4.7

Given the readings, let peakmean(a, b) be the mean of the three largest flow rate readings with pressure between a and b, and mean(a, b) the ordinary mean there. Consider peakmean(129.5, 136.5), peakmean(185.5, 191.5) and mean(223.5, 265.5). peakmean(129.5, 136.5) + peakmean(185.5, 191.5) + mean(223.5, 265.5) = 180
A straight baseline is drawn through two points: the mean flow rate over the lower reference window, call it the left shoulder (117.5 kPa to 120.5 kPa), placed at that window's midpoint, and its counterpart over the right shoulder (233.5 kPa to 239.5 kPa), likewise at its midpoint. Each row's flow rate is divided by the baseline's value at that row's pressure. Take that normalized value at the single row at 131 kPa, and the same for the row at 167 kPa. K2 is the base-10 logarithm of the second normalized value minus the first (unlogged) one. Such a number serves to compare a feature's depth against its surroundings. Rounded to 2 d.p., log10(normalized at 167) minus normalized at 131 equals -0.84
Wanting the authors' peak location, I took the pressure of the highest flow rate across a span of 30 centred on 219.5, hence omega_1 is 218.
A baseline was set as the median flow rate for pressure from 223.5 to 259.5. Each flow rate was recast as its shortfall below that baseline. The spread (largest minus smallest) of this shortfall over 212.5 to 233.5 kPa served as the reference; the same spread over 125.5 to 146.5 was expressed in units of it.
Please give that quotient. 1.4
